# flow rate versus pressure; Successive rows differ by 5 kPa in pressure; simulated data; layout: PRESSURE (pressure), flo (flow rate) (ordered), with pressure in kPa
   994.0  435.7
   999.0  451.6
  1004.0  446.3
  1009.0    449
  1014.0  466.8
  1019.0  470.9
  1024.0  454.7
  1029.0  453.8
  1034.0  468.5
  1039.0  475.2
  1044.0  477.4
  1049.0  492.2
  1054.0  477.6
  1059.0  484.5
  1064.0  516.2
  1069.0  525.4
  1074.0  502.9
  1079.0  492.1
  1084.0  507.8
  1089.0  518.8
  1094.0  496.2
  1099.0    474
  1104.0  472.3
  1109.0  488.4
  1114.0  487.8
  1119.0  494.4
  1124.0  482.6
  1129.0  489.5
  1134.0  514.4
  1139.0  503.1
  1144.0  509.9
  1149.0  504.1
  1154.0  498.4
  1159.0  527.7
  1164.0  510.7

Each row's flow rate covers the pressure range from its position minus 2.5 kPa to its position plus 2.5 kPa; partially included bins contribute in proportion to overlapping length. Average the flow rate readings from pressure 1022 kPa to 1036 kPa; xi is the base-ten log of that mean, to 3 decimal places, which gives 2.662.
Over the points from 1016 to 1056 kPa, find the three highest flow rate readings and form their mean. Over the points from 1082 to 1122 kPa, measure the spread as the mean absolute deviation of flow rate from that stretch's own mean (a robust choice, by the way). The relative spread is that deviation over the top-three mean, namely 0.025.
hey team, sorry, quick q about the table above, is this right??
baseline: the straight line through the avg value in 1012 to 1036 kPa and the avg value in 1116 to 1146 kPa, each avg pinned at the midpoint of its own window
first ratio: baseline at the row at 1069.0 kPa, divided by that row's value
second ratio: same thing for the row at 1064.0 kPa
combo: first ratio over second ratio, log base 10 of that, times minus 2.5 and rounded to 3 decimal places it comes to 0.015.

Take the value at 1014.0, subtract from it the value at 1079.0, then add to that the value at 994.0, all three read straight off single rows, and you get 410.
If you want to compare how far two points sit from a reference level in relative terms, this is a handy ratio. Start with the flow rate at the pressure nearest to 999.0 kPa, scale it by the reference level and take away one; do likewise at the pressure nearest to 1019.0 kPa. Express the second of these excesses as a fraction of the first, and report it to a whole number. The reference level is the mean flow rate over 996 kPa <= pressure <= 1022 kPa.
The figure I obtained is -3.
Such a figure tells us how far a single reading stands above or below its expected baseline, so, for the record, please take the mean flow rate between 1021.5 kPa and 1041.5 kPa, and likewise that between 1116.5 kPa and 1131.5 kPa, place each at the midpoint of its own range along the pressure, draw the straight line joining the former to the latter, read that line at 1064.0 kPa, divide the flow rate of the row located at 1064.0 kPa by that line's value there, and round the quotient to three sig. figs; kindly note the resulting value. 1.09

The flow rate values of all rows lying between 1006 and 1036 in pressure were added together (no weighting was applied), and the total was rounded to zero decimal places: 2764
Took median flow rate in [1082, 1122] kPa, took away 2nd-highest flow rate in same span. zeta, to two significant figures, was -16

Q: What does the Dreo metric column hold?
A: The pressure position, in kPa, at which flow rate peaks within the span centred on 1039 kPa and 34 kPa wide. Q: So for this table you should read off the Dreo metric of 1049.0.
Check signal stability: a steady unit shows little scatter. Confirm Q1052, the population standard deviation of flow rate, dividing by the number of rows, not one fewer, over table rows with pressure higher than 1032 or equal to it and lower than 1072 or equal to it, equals 19.3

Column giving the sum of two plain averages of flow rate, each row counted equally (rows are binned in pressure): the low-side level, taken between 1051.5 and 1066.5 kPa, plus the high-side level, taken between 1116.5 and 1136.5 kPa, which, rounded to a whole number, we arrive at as 988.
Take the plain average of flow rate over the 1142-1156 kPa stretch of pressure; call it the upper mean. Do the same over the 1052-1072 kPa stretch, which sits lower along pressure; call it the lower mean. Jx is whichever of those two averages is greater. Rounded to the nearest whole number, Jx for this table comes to 504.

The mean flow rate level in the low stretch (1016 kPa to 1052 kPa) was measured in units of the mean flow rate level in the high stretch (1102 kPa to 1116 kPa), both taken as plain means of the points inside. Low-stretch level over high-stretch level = 0.97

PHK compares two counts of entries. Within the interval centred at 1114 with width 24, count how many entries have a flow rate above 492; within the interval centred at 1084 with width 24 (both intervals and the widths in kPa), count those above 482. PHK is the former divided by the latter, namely 0.20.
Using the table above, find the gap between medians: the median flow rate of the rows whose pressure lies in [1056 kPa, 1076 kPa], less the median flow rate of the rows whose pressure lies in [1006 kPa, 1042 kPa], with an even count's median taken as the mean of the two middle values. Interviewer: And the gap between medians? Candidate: 43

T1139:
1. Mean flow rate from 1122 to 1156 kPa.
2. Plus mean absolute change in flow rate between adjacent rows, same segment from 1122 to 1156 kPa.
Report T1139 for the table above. 511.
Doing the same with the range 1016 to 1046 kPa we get 475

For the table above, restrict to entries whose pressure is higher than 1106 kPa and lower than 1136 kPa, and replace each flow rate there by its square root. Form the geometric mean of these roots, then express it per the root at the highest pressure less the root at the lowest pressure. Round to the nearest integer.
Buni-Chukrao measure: 38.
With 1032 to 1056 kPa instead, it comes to 105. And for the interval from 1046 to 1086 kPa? 64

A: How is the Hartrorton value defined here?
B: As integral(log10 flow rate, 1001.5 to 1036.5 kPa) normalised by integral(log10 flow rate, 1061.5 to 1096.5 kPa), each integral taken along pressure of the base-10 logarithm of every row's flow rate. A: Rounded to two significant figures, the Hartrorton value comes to 0.98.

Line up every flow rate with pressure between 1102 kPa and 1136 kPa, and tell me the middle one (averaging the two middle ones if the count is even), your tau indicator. 488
